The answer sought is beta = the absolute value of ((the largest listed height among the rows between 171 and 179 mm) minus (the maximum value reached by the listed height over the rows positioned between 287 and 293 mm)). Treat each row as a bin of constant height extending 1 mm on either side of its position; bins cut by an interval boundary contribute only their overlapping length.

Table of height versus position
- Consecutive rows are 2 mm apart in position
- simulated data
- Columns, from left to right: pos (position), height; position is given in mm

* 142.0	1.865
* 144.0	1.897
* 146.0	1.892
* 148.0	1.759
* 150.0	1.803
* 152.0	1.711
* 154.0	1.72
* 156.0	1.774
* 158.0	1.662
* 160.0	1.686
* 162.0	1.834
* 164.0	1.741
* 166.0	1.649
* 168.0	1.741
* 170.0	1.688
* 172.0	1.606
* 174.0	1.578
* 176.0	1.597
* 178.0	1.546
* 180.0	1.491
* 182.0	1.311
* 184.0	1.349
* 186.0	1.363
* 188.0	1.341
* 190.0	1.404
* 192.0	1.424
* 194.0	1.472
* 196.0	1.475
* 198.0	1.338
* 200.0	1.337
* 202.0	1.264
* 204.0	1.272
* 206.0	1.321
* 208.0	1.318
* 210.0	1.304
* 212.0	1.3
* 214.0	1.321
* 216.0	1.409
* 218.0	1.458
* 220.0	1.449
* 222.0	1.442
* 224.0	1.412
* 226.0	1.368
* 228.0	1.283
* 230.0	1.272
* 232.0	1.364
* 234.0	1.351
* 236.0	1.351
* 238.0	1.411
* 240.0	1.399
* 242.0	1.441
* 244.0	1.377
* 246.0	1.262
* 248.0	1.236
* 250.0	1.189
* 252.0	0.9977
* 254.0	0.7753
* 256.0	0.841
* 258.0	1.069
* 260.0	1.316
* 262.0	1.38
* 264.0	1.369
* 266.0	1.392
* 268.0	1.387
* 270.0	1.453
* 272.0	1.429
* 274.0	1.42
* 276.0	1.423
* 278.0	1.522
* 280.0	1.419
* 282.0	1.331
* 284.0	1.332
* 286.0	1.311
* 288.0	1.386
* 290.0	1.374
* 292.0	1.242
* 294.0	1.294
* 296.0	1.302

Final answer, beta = 0.22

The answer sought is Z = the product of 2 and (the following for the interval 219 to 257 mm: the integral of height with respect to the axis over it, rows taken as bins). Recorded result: 97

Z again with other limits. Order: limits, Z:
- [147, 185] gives 125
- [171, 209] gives 107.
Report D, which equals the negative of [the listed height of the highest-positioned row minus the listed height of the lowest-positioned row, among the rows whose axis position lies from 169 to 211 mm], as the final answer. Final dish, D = 0.4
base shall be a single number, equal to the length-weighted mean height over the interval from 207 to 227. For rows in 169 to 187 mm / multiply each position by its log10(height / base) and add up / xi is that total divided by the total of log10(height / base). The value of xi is 173.2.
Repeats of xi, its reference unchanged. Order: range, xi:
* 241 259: 254.0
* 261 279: 274.4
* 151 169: 160.0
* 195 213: 207.2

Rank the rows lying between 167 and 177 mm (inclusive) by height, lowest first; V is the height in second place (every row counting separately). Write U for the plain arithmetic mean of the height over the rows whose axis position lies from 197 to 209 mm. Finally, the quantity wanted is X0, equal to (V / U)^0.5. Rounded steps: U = 1.31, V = 1.597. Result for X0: 1.1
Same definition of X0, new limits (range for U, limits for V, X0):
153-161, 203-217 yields 0.9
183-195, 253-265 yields 0.8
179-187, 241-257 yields 0.8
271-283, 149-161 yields 1.1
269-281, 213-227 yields 1.0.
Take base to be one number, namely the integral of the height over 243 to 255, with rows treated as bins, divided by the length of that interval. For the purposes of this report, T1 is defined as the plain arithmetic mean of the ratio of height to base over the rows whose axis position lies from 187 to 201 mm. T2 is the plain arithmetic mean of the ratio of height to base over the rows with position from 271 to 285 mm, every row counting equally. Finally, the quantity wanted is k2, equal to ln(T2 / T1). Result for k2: 0.01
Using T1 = 1.23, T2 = 1.24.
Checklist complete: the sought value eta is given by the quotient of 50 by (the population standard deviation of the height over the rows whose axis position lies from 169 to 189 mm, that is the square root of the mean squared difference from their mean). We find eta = 389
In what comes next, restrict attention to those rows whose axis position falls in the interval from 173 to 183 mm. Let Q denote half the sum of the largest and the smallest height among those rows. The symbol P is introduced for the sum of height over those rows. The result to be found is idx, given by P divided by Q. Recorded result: 5.17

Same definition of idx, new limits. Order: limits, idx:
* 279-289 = 4.97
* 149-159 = 5.00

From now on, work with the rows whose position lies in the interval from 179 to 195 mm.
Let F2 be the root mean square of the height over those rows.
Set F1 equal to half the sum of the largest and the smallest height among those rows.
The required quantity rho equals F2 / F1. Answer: 1.00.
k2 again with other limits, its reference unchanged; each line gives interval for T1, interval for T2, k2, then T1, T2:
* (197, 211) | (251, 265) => -0.17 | 1.15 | 0.97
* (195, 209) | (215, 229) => 0.05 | 1.17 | 1.23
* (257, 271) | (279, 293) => 0.00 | 1.17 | 1.18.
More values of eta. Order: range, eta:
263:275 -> 1763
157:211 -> 300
